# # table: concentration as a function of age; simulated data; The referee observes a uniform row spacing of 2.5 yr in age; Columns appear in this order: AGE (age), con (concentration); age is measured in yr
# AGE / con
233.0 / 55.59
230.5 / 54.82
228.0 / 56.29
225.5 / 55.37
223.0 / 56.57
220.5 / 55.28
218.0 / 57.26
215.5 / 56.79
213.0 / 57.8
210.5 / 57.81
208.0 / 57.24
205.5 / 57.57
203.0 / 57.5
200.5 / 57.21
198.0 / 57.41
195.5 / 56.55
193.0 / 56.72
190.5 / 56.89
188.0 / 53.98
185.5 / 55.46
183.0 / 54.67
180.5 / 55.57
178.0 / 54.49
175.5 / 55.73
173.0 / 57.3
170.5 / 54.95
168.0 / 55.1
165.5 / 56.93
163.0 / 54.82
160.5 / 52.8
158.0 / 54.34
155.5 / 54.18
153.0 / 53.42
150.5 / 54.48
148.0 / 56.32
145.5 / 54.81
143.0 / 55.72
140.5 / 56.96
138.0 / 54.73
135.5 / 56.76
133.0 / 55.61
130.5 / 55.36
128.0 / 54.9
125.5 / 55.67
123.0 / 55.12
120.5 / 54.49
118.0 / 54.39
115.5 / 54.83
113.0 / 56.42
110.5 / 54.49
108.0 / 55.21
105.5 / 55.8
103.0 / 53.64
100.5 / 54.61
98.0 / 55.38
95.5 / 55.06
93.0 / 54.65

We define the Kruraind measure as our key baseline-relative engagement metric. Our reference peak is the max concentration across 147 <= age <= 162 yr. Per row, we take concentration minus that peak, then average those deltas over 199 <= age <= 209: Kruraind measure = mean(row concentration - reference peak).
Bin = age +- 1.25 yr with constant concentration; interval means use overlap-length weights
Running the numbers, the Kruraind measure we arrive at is 1.1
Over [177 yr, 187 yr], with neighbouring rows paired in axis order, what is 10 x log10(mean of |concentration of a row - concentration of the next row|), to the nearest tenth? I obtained -0.3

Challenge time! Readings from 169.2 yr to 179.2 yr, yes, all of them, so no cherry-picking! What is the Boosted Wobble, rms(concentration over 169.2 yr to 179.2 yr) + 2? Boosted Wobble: 57.6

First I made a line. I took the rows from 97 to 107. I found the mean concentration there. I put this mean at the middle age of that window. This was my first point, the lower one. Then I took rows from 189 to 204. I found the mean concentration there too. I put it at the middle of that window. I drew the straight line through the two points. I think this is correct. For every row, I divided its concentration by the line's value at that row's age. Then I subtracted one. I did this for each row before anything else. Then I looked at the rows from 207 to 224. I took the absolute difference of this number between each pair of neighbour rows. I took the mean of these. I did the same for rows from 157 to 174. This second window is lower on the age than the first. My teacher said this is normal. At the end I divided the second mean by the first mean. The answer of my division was 1.9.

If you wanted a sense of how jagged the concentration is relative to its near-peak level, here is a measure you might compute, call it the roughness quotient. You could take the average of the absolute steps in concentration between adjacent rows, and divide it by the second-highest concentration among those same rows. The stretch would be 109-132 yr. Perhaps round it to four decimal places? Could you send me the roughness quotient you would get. 0.0145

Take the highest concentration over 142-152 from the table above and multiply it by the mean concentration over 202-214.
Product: 3243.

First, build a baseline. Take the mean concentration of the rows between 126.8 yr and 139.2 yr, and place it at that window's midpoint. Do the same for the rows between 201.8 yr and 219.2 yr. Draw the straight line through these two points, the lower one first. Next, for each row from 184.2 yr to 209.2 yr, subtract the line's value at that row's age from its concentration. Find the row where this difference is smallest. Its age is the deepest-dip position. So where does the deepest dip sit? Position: 188.0 yr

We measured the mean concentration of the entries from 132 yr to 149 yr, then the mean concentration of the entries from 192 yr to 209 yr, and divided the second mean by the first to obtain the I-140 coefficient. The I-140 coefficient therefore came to 1.02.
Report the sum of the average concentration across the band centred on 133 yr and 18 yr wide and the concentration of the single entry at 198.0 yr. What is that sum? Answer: 113.1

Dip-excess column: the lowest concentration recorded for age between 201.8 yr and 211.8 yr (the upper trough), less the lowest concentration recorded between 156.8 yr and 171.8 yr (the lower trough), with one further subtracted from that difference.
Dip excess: 3.4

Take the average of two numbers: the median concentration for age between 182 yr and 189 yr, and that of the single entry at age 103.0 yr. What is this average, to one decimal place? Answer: 54.2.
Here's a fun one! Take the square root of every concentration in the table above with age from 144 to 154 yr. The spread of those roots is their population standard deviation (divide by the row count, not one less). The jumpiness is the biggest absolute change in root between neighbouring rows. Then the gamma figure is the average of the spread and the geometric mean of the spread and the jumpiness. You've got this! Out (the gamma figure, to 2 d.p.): 0.08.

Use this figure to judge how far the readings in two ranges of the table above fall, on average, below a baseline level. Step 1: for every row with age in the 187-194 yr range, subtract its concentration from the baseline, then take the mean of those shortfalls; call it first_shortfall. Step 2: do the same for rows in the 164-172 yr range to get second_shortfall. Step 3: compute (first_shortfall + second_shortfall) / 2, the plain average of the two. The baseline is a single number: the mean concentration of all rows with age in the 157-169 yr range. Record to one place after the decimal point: -1.0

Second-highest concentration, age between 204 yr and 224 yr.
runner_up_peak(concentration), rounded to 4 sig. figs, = 57.80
